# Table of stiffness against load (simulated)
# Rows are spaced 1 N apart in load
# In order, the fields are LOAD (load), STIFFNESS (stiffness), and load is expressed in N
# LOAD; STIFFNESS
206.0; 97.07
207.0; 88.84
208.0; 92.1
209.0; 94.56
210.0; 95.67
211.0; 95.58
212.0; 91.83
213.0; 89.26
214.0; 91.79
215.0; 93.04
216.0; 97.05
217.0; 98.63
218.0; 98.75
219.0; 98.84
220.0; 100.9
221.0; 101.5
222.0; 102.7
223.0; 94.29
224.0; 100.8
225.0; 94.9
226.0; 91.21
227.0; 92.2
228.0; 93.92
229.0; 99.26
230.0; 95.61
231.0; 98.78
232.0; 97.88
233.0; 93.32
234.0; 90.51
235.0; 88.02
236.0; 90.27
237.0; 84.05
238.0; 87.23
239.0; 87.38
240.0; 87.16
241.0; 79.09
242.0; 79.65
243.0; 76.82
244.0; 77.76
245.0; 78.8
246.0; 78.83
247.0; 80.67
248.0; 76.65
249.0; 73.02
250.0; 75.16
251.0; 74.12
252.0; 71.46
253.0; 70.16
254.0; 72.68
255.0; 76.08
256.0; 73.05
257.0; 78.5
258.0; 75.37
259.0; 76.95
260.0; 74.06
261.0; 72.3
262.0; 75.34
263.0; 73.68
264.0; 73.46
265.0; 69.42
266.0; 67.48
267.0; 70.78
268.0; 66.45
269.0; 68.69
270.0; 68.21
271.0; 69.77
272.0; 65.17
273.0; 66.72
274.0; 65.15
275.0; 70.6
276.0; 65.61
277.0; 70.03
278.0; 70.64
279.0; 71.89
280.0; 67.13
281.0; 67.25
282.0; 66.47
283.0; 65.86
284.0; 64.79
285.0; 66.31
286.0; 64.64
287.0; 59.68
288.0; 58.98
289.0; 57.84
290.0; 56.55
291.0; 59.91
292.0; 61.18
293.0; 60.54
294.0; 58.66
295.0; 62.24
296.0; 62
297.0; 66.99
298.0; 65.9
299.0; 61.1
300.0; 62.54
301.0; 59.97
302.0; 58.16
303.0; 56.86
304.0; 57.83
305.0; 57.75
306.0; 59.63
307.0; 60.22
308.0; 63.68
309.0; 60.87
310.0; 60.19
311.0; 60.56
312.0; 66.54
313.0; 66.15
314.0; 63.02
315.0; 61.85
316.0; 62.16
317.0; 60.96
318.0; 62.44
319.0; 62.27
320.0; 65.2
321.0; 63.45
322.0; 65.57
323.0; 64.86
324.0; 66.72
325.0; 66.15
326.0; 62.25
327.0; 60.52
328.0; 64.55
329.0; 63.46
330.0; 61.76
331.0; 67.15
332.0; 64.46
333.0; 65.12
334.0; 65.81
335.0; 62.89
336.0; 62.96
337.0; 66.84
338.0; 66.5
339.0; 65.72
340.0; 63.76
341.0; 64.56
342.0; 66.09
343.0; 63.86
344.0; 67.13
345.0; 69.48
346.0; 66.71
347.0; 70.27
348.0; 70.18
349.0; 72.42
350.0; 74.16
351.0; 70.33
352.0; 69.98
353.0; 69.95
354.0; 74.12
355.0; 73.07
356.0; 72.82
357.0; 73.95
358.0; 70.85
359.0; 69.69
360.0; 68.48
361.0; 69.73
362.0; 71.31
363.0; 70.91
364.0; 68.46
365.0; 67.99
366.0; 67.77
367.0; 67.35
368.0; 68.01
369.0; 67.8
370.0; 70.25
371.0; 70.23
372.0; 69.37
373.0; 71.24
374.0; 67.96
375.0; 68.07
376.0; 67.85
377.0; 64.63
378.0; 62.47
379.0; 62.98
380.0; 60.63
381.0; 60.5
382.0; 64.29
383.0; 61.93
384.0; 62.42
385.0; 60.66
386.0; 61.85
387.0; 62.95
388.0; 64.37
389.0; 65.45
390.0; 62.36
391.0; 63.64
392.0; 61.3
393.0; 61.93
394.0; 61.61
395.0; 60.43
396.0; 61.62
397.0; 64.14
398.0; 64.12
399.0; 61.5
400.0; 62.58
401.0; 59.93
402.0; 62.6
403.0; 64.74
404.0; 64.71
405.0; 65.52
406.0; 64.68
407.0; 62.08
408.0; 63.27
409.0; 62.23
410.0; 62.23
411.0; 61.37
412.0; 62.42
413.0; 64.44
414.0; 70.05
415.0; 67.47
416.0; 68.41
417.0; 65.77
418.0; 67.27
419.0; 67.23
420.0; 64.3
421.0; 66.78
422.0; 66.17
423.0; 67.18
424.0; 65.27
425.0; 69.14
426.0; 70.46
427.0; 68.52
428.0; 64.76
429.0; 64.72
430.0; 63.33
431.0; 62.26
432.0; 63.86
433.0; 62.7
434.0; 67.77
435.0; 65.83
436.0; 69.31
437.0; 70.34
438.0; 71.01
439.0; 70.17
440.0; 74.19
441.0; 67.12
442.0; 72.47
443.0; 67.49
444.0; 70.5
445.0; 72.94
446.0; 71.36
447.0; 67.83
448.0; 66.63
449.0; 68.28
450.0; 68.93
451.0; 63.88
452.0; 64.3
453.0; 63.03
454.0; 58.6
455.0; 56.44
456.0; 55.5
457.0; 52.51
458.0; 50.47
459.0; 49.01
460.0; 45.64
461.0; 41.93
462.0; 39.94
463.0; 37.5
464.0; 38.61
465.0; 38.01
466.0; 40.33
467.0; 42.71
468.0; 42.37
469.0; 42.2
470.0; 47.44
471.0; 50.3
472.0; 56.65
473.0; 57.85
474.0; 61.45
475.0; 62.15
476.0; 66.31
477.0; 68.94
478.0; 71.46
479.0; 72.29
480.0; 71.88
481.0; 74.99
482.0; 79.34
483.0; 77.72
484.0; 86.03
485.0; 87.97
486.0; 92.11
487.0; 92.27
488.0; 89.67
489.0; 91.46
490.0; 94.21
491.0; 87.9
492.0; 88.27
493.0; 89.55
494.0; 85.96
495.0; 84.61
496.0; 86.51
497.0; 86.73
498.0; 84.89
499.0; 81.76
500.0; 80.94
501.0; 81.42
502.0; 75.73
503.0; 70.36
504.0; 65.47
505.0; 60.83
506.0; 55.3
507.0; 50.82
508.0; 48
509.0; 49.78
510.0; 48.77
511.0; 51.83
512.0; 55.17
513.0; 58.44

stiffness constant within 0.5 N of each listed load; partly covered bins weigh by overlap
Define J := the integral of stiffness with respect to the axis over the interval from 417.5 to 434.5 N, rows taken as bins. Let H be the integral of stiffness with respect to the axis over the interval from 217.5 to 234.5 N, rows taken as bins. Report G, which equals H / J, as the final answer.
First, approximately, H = 1645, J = 1122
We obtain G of 1.47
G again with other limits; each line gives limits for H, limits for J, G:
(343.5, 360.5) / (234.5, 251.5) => 0.88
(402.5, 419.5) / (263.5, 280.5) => 0.95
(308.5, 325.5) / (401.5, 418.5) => 0.98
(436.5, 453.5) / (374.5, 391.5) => 1.09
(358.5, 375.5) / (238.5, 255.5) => 0.89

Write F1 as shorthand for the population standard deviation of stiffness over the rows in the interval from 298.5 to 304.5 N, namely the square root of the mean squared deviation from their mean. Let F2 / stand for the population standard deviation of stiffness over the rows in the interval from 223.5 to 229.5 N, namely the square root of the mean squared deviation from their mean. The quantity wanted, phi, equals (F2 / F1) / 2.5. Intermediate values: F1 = 2.0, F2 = 3.5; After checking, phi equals 0.71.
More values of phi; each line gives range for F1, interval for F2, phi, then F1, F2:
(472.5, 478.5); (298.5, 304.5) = 0.17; 4.7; 2.0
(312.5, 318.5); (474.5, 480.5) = 0.89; 1.6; 3.6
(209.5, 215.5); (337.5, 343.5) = 0.19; 2.3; 1.1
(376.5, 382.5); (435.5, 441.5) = 0.53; 1.6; 2.1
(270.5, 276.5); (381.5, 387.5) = 0.20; 2.2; 1.1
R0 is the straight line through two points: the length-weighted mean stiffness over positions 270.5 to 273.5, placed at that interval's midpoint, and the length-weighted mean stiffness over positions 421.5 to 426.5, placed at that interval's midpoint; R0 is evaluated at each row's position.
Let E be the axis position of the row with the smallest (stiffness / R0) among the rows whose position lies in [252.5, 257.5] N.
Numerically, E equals 253.0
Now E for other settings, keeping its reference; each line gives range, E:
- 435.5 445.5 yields 441.0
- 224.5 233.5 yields 226.0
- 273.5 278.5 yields 274.0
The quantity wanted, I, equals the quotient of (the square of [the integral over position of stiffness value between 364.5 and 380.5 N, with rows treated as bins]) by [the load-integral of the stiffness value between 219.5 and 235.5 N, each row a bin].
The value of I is 752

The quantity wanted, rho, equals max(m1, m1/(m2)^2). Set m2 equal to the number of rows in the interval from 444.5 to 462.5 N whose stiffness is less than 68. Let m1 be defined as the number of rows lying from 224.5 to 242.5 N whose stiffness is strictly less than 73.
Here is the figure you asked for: 0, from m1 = 0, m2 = 14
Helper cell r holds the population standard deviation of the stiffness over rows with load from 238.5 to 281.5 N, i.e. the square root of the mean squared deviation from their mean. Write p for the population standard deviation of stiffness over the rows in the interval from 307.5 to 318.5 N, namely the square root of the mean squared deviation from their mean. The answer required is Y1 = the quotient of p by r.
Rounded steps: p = 2.0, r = 5.3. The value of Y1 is 0.4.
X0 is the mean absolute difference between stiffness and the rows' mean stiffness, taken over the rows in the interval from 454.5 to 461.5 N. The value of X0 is 4.0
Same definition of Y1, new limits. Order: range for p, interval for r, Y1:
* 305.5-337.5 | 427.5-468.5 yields 0.2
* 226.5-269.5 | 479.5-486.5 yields 1.3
